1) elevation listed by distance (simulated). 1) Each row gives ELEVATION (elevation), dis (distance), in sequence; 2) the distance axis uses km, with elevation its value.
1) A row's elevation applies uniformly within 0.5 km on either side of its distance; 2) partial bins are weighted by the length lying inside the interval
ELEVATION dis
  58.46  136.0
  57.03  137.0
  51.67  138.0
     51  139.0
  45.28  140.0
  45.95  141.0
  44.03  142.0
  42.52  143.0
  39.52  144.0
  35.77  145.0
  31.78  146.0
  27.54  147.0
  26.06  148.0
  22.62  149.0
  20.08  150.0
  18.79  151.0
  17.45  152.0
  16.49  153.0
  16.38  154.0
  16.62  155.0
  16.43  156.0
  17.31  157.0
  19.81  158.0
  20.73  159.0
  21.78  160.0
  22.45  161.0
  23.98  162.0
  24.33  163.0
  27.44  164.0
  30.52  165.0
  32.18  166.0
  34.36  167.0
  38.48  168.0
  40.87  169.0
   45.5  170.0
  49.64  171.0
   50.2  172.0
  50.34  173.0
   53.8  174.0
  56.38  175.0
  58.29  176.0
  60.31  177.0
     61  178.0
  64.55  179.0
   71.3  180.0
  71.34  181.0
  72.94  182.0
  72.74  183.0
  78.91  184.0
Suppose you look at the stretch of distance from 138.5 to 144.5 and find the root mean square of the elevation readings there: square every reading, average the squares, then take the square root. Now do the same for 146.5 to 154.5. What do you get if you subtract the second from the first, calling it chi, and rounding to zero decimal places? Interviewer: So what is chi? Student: 24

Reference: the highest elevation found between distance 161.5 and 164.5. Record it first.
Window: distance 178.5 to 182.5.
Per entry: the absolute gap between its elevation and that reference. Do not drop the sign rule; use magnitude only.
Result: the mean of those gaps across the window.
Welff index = 43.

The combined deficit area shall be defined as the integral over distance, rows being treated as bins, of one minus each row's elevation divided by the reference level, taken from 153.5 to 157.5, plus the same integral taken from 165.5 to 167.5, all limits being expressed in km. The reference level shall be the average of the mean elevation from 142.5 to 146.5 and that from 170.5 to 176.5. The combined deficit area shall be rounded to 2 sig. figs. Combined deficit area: 3.1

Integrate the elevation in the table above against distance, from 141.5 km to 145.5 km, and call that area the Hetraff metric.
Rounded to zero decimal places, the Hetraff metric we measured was 162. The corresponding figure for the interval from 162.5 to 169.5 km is 228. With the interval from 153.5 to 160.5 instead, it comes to 129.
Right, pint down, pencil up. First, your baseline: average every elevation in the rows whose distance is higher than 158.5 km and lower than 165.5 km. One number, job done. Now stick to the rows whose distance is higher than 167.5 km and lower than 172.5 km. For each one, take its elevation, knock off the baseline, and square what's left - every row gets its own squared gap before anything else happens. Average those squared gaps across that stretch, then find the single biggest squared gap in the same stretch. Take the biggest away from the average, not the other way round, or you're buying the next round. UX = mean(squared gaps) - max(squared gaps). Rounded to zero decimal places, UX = -222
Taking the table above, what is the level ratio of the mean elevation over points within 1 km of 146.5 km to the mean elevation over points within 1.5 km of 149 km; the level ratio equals 1.3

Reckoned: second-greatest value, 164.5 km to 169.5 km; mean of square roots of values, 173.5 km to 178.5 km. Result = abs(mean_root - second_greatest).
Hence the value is 30.9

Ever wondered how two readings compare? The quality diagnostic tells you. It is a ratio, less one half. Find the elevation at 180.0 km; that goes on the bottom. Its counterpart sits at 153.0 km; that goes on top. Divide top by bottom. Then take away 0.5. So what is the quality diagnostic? -0.27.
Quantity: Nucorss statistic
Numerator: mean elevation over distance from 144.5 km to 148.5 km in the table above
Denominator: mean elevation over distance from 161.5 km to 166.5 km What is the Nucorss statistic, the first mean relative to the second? 1.09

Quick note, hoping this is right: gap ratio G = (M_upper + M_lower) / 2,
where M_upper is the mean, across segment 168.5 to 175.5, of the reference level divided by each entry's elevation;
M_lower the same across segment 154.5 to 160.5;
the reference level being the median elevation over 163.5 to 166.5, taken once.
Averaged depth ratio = 1.13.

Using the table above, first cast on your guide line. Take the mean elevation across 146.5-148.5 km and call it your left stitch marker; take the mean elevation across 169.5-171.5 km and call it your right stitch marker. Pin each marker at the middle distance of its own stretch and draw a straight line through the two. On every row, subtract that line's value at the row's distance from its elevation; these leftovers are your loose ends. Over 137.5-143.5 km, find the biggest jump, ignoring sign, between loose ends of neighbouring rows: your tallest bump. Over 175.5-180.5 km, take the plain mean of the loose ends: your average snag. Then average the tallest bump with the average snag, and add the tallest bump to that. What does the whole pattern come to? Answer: 14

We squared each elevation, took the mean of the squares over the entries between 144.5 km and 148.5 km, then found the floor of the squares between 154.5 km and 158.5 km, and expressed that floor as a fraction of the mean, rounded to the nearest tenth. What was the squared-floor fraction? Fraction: 0.3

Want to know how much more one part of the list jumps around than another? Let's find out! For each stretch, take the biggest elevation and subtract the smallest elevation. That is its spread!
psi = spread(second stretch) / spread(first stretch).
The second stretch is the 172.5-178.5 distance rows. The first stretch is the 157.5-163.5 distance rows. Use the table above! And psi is 2.4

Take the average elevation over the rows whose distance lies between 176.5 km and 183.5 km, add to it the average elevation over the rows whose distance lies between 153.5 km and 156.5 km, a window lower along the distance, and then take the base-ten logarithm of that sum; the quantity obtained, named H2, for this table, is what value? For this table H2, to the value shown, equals 1.93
